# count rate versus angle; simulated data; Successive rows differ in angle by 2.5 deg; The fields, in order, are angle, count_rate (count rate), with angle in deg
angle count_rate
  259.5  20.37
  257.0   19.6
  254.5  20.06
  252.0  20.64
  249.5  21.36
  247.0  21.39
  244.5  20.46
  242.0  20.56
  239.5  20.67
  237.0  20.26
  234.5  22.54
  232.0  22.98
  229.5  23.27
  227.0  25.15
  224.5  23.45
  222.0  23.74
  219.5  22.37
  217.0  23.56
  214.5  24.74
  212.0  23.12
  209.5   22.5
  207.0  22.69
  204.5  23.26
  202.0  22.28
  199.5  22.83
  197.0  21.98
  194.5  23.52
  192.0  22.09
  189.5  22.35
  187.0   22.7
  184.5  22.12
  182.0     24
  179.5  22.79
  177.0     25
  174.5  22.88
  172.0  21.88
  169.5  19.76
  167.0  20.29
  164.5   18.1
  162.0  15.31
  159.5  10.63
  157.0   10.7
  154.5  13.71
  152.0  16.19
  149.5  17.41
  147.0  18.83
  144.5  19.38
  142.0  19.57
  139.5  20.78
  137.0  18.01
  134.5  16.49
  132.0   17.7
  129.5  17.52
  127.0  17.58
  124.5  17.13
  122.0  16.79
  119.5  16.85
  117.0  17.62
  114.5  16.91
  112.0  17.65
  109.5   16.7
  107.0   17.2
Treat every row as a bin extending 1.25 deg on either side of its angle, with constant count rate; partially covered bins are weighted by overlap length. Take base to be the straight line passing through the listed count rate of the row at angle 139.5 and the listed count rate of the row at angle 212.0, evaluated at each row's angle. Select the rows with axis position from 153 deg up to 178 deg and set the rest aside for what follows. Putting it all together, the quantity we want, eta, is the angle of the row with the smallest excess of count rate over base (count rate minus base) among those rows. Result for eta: 159.5 deg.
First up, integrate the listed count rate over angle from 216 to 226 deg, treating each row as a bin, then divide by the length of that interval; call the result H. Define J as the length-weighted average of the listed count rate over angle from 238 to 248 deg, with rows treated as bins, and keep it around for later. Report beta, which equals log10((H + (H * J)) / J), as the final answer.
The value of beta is 1.39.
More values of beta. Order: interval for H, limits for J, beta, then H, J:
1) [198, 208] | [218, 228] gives 1.37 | 22.7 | 24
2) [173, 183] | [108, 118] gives 1.40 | 23.6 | 17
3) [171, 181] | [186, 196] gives 1.38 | 23.2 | 23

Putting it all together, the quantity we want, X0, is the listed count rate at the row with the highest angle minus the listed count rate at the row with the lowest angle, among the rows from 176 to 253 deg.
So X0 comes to -4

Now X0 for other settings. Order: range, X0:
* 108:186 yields 5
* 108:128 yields 1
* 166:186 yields 2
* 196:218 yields 2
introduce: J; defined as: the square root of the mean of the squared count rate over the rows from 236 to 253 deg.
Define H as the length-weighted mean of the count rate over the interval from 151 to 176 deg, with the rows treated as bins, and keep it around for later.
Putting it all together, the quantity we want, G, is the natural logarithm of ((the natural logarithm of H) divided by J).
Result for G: -1.99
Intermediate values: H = 17.0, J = 20.8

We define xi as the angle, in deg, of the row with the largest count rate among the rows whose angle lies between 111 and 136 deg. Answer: 132.0 deg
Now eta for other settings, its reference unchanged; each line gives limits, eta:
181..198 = 197.0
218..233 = 219.5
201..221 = 219.5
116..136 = 134.5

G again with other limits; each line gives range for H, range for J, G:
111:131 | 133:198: -1.94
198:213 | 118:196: -1.82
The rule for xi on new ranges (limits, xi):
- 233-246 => 234.5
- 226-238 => 227.0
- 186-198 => 194.5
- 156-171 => 167.0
